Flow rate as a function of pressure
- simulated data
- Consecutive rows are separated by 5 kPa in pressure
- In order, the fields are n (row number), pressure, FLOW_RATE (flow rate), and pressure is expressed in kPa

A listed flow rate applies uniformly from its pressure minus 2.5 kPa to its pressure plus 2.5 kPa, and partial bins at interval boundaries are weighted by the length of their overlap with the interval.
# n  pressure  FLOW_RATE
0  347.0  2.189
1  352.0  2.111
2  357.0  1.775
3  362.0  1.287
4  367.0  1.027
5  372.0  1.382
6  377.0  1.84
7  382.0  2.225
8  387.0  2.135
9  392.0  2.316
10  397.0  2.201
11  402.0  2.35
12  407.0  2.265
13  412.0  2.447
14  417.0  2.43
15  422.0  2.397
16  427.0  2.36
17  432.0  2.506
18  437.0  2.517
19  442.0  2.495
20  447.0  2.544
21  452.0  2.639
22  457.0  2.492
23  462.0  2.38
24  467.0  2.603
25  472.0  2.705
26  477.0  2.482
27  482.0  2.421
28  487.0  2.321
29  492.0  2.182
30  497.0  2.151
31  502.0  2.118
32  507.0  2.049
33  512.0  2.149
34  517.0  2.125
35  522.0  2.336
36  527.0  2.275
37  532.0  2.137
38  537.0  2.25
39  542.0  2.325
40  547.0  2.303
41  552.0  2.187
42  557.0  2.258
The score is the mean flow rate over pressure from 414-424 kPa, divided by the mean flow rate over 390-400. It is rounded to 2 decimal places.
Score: 1.07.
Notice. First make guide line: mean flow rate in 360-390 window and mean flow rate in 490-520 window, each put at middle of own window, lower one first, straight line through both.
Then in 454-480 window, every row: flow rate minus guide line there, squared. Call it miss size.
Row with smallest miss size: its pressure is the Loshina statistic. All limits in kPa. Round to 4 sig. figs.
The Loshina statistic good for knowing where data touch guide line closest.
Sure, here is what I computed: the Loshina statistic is 462.0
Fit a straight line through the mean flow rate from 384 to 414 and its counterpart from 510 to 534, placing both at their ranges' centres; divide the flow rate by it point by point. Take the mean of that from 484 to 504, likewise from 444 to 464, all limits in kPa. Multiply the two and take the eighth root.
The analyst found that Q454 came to 1.01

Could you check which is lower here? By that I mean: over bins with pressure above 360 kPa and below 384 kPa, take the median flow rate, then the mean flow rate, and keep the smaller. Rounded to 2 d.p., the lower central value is 1.38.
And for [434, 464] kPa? 2.51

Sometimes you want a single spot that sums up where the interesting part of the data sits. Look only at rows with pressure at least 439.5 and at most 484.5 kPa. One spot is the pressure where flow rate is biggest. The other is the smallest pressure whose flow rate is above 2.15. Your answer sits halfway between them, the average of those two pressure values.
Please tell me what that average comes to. 457.0 kPa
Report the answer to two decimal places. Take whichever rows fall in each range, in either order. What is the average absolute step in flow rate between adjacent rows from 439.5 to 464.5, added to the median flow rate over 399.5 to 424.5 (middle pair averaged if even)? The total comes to 2.50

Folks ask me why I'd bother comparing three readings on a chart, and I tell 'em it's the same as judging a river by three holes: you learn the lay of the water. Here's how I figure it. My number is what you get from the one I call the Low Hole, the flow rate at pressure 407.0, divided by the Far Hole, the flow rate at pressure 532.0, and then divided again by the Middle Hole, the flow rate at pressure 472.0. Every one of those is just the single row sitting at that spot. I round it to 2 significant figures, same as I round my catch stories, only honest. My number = 0.39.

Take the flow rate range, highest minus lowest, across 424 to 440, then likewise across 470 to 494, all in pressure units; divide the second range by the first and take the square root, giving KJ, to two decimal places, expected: 1.83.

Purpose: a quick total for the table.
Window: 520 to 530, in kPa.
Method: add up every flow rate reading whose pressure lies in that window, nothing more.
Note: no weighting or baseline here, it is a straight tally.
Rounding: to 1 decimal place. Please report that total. 4.6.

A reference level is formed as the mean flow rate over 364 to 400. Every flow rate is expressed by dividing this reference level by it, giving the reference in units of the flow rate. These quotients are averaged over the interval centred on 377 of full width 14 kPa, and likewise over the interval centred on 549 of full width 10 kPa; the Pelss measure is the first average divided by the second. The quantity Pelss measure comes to 1.3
